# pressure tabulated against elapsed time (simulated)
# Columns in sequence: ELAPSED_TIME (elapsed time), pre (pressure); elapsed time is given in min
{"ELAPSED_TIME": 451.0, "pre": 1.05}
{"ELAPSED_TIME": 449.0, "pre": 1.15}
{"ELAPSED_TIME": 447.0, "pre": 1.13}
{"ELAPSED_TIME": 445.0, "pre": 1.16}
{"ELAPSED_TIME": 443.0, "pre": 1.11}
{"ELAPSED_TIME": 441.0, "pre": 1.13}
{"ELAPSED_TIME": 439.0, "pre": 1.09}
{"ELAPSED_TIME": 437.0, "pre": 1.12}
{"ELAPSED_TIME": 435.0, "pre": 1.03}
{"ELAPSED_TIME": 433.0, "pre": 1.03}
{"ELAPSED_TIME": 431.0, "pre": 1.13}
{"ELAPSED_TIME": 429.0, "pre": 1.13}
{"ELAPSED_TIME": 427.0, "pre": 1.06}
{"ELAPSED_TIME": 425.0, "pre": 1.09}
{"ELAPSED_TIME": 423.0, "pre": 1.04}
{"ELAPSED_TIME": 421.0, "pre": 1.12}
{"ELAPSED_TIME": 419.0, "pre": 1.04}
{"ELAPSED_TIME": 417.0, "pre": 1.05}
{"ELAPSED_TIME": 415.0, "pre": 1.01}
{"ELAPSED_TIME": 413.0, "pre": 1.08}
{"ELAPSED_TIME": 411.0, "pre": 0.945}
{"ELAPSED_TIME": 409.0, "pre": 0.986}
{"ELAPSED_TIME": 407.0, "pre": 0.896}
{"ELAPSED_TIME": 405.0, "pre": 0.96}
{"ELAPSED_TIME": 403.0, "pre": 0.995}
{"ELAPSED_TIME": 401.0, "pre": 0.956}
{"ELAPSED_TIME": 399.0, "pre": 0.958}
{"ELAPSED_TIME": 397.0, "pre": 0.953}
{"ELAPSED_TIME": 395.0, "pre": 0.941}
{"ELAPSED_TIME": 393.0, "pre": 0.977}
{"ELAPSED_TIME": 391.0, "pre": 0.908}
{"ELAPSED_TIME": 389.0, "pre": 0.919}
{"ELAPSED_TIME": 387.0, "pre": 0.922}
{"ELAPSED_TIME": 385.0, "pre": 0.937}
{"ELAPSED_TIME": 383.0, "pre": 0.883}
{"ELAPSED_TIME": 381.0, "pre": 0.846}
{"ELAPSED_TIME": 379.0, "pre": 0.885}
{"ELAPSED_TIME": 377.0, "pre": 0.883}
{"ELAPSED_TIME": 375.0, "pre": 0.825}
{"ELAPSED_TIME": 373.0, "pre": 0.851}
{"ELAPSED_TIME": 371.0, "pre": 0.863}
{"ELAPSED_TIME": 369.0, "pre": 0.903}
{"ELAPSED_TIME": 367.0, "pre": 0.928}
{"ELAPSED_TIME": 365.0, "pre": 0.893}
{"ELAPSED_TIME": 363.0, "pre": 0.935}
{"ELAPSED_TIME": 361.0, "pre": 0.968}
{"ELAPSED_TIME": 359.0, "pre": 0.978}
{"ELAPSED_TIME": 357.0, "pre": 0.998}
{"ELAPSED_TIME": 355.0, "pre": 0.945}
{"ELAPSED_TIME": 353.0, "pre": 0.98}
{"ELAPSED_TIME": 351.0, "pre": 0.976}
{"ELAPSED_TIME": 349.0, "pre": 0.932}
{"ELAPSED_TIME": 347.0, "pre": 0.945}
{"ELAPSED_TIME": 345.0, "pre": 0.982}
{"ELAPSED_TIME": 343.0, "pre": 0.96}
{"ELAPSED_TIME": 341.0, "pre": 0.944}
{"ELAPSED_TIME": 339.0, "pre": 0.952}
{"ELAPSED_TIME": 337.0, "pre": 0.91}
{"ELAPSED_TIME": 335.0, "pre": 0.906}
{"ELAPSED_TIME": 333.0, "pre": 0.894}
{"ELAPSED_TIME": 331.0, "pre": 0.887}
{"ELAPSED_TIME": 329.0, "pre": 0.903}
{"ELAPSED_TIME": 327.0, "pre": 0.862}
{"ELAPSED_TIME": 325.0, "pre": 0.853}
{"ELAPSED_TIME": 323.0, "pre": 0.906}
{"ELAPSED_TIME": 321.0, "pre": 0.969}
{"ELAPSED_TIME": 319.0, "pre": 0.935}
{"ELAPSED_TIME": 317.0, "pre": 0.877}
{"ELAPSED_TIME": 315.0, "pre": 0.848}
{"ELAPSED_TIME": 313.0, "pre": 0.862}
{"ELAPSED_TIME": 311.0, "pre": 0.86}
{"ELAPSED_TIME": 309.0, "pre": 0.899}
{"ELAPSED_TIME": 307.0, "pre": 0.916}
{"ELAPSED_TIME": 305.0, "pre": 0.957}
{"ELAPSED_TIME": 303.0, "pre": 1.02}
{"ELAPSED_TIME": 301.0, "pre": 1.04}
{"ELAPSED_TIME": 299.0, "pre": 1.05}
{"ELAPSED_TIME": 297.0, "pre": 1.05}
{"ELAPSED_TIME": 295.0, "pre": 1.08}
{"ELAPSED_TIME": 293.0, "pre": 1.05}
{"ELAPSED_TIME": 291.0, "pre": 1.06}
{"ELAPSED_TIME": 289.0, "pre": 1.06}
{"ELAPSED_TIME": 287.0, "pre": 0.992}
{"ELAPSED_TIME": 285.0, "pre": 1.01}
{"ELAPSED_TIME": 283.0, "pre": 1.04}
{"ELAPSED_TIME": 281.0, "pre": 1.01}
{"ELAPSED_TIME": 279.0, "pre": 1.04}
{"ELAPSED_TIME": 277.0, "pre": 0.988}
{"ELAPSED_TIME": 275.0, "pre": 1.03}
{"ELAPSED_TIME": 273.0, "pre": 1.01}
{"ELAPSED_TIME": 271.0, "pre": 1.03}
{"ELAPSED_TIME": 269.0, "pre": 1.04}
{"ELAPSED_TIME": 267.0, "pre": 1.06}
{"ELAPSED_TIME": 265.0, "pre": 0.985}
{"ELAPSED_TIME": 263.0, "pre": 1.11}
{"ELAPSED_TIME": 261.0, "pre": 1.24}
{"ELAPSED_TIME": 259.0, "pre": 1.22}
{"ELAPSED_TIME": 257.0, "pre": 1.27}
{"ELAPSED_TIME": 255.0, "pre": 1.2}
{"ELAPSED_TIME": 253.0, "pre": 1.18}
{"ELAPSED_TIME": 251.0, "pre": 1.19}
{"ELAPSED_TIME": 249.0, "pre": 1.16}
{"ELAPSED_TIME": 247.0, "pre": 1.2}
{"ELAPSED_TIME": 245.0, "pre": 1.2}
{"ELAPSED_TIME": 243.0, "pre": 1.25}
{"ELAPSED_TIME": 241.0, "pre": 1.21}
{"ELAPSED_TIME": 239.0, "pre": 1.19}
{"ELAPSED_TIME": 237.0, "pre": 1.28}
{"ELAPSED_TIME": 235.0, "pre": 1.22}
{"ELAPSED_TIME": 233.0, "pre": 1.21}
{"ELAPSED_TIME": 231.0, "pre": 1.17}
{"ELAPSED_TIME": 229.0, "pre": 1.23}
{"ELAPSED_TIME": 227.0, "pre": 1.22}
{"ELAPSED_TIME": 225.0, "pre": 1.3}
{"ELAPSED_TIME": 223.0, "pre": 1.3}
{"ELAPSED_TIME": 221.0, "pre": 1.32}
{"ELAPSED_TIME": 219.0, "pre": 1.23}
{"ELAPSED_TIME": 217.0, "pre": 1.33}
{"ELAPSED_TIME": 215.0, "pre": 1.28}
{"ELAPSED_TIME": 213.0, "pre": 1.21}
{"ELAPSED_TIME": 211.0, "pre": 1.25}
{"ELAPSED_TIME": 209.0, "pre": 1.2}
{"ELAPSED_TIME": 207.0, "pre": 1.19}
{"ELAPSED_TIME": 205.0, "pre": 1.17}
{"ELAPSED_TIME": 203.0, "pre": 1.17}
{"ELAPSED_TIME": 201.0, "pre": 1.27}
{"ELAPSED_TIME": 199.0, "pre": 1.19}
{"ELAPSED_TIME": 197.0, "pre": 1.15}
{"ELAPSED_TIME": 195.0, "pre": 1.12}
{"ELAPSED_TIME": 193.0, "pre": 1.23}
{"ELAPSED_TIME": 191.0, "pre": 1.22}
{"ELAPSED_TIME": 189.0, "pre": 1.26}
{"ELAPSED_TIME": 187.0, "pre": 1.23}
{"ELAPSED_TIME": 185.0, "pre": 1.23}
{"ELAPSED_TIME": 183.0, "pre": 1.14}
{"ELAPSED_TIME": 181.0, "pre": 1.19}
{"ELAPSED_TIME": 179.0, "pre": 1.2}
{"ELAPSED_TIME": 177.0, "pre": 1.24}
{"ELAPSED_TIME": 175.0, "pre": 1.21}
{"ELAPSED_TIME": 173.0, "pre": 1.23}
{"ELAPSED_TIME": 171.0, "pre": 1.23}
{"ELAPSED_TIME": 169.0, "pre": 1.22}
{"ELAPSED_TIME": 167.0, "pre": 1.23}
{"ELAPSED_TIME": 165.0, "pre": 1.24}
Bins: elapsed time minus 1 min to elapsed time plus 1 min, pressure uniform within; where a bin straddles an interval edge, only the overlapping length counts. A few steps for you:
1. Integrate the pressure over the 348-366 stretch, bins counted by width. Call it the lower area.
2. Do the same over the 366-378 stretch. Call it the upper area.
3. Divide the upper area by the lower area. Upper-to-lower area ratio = 0.61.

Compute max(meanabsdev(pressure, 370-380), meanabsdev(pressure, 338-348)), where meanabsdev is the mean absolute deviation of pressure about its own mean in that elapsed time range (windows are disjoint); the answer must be 0.019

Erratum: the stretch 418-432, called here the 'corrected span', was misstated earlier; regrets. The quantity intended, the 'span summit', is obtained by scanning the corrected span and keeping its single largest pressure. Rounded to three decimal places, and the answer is 1.130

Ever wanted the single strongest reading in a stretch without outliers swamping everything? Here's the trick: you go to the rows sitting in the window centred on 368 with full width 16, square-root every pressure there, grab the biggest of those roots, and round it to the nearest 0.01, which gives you 0.98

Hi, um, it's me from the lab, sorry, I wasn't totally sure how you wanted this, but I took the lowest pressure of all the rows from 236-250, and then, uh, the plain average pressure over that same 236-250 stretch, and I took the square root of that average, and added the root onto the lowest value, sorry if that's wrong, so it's 2.26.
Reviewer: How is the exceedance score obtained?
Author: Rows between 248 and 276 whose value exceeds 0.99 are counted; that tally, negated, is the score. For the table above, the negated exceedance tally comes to -13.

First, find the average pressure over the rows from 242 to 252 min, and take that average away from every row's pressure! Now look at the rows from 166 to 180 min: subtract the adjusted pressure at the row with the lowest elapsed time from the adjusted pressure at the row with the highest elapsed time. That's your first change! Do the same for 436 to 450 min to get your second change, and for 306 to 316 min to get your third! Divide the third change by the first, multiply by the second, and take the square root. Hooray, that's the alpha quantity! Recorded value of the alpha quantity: 0.26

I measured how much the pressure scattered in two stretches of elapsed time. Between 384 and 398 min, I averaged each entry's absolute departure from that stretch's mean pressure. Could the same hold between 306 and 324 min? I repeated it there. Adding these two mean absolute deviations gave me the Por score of 0.049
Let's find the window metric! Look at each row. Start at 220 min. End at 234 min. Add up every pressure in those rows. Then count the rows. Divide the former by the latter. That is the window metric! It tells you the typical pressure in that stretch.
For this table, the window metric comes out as 1.25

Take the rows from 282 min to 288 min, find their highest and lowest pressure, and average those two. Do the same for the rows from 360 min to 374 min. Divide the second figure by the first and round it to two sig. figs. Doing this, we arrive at 0.90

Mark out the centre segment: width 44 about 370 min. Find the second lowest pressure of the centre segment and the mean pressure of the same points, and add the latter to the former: 1.76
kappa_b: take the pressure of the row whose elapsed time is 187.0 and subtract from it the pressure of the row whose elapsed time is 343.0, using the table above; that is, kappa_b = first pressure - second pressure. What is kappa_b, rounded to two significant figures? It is 0.27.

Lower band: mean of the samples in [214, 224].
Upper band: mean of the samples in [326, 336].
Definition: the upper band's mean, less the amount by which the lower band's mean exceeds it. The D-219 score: 0.49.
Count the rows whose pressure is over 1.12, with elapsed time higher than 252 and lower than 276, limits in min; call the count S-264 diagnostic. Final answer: 5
